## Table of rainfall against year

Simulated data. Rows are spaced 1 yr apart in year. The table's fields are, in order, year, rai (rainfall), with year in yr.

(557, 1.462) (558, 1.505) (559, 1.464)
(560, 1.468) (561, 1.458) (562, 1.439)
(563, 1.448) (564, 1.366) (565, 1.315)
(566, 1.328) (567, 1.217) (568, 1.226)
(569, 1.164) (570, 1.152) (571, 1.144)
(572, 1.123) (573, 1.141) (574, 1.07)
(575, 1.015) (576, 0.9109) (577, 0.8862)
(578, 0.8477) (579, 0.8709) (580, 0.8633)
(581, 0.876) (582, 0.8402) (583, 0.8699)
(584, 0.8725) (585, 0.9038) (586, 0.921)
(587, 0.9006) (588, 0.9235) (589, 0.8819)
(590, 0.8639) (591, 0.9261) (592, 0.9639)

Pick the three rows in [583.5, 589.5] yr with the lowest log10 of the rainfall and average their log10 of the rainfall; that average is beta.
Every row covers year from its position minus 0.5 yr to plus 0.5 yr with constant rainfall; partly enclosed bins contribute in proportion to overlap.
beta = -0.053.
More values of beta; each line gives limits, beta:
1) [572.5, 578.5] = -0.055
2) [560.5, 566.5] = 0.126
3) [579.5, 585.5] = -0.067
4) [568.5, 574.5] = 0.046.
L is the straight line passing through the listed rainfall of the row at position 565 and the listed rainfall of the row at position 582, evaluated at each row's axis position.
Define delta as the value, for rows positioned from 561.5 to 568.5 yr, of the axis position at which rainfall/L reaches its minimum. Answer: 567 yr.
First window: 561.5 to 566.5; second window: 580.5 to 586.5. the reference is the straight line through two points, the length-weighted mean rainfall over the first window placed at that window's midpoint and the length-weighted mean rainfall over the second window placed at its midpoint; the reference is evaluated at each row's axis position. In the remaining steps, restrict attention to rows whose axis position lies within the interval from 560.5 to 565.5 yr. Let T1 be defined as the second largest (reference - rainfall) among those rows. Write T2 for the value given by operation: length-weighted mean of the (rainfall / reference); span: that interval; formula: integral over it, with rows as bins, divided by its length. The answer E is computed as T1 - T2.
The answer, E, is -0.99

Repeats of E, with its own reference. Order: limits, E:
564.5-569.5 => -0.87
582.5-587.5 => -1.07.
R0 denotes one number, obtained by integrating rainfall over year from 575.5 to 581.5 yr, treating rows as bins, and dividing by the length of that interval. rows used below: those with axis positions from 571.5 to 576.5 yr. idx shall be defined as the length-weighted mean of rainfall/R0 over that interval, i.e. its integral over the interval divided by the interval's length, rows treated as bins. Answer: 1.2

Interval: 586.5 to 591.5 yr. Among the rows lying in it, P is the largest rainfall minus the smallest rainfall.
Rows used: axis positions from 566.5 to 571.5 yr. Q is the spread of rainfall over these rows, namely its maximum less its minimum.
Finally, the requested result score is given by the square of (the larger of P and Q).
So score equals 0.007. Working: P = 0.062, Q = 0.082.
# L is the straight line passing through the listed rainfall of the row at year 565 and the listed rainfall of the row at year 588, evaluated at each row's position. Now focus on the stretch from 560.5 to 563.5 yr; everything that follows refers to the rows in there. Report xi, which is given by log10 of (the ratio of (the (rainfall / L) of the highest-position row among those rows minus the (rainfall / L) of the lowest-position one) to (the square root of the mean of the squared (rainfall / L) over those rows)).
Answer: -1.7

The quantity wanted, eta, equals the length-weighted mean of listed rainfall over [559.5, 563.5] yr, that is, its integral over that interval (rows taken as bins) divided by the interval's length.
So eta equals 1.45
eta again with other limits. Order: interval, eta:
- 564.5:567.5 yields 1.29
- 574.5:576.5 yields 0.96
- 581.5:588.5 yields 0.89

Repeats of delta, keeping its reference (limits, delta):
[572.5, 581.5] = 578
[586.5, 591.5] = 587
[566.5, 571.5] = 567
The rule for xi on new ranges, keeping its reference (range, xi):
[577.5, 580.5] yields -1.3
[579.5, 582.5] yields -2.3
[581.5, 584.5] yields -1.1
